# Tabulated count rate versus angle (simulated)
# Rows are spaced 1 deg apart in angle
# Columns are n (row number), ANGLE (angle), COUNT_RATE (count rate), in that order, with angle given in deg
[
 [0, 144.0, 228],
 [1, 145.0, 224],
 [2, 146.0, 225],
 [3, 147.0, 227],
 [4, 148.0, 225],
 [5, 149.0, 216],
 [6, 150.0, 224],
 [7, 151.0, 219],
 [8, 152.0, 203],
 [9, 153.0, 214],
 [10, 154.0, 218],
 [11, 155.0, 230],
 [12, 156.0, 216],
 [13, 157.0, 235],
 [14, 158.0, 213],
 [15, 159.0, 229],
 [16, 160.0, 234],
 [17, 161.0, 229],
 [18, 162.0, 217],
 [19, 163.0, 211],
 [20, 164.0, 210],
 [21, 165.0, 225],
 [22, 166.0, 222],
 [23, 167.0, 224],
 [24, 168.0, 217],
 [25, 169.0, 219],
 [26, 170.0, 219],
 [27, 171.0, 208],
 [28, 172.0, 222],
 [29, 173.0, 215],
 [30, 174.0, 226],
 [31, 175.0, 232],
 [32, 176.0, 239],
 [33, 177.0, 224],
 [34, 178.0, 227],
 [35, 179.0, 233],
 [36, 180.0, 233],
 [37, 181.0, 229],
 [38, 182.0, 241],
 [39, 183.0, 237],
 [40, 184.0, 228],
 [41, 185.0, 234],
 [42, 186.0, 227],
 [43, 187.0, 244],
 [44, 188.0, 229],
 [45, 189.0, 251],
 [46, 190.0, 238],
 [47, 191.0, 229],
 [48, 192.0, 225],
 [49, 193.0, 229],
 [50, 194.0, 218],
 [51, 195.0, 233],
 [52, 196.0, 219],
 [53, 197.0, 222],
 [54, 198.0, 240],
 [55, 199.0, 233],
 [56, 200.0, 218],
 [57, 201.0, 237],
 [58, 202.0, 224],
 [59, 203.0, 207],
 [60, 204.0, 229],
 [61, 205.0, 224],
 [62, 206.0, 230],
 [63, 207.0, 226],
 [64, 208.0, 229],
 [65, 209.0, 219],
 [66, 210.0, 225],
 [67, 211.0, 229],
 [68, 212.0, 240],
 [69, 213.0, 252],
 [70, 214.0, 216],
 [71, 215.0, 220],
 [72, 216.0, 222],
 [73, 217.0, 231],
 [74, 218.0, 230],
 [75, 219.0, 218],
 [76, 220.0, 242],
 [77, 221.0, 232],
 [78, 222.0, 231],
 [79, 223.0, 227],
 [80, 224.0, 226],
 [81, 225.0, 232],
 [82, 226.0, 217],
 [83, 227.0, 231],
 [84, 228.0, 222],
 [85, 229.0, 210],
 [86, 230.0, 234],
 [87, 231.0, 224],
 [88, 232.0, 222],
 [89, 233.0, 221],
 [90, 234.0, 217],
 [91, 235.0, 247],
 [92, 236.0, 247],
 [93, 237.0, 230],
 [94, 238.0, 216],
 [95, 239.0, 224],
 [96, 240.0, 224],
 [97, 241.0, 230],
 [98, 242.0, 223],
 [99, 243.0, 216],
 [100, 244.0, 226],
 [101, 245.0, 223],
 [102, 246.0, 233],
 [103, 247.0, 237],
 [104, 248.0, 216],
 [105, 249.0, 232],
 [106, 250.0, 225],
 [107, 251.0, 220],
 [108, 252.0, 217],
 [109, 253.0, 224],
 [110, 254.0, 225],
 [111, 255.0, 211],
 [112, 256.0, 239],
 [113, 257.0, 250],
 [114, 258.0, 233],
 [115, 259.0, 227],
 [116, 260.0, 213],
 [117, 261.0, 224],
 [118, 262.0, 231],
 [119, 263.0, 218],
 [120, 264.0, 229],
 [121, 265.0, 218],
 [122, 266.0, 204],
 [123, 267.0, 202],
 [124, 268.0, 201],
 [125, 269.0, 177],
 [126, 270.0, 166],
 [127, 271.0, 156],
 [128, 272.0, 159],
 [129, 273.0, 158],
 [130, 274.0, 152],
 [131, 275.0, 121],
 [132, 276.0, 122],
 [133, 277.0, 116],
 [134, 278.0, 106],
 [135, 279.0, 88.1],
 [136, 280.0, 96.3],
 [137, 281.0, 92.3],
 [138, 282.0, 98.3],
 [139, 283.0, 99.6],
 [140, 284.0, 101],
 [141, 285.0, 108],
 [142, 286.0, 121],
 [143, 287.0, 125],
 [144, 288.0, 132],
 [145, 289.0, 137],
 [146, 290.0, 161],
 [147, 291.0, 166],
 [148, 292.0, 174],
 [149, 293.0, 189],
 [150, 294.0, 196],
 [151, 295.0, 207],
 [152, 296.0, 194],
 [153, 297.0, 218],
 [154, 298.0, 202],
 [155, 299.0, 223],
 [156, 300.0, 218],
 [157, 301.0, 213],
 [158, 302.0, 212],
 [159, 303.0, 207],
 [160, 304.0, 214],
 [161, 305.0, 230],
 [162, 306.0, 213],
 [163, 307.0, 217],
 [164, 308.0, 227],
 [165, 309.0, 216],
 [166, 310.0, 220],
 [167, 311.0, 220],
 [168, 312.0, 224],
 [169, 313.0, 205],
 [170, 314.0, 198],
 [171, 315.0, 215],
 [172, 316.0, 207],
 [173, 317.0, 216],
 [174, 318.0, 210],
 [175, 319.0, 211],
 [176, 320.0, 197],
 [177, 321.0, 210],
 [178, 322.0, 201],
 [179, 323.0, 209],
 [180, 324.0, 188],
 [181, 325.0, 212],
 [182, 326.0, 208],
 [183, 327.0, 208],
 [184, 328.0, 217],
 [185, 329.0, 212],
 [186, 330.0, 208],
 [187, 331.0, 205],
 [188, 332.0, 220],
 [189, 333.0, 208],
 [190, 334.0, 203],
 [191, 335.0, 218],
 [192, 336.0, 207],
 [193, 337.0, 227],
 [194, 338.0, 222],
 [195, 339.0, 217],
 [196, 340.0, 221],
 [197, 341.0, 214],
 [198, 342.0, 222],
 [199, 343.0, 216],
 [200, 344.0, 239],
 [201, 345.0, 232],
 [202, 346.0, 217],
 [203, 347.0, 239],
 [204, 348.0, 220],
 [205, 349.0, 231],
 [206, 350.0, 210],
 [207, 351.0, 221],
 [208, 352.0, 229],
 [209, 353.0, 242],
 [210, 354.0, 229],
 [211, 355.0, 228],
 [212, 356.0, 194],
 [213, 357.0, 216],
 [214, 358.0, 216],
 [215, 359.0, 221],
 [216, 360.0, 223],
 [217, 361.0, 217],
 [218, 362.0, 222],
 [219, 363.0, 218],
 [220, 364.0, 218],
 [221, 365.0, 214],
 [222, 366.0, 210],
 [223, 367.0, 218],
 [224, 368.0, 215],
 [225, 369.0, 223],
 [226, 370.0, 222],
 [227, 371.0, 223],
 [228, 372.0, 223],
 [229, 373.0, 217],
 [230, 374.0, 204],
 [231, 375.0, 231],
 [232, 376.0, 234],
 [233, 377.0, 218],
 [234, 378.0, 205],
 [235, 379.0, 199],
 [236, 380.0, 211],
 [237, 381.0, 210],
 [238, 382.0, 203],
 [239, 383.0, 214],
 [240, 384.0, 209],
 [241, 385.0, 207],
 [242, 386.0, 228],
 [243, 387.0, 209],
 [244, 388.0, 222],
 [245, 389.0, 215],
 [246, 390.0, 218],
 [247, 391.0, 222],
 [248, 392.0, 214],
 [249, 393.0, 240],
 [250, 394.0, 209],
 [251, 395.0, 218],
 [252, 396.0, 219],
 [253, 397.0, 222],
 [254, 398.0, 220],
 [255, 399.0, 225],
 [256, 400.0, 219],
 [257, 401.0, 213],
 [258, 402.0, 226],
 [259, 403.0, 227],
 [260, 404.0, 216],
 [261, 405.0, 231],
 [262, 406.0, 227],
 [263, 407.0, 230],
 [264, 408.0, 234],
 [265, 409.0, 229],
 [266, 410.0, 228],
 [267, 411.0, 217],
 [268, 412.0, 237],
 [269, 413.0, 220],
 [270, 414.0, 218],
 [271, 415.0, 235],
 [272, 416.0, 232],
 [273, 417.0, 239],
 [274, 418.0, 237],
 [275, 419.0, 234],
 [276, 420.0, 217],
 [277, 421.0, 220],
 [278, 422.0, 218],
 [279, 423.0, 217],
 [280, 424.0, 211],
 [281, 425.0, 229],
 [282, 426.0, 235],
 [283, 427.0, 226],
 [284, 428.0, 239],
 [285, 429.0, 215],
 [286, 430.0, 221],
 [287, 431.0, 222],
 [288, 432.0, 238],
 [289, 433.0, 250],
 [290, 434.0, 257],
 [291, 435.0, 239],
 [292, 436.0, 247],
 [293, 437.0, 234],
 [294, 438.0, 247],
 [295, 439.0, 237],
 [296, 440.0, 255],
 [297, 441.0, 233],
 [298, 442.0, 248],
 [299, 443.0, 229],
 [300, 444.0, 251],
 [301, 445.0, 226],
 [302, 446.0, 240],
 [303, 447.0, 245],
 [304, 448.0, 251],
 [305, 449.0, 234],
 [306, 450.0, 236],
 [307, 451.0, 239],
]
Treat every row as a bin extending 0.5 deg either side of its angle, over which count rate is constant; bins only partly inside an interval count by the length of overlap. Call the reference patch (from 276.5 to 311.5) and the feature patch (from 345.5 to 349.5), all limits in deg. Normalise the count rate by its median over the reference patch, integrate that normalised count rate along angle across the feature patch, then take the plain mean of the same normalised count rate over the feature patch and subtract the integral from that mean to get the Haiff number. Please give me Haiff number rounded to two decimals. -3.51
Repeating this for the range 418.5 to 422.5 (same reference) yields -3.44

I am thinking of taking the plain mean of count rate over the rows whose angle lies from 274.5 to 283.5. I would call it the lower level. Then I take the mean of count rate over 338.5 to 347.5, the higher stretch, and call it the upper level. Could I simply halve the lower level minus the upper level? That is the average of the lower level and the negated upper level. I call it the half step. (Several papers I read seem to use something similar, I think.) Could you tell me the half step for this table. -60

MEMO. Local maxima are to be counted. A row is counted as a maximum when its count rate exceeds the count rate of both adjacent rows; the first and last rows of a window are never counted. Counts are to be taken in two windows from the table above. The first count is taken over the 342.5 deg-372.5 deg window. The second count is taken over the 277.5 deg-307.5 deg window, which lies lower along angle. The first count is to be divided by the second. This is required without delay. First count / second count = 1.6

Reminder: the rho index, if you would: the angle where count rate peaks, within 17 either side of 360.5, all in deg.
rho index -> 353.0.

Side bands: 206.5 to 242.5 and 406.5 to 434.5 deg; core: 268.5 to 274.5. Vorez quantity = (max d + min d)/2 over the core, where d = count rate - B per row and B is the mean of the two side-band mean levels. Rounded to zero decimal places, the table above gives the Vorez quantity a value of -64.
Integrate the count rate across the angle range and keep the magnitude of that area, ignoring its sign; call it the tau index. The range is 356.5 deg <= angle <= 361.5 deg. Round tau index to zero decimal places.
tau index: 1093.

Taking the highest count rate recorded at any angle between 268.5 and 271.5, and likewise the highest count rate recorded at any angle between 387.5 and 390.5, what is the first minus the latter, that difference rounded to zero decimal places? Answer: -45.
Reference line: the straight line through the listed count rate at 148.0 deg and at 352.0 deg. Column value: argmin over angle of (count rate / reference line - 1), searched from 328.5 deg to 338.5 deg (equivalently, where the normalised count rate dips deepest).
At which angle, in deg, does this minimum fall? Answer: 334.0 deg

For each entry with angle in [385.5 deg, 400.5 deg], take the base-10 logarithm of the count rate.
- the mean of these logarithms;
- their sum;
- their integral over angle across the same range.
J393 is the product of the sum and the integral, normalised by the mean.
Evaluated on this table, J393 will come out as 527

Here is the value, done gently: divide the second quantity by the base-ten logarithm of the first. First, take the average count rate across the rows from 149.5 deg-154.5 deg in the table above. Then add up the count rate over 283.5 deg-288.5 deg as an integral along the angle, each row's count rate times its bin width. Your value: 252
